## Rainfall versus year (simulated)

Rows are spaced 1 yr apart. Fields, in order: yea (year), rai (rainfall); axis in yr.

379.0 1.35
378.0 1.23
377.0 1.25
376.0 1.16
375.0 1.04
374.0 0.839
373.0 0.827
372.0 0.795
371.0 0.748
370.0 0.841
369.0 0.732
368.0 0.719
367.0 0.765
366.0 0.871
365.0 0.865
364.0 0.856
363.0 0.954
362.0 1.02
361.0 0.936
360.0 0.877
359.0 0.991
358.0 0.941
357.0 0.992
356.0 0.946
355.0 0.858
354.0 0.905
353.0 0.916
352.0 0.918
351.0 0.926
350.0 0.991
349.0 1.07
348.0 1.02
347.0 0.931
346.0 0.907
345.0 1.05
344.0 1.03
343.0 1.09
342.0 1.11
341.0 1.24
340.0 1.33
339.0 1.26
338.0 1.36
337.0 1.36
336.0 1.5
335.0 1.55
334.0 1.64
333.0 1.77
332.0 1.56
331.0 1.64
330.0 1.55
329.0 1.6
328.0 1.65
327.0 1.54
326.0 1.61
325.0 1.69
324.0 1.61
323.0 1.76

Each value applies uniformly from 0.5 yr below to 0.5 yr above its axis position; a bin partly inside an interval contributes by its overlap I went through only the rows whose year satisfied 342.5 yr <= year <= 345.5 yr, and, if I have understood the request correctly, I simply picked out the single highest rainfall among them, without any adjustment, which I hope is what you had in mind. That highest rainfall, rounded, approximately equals 1.09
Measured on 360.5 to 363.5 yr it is 1.02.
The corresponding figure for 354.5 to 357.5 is 0.992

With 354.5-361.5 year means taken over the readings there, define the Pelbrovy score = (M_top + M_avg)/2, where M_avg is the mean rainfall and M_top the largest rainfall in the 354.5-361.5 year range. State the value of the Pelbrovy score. 0.96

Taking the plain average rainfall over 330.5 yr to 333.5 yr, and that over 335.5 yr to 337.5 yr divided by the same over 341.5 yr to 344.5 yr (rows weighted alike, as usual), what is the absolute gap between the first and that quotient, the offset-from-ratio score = 0.33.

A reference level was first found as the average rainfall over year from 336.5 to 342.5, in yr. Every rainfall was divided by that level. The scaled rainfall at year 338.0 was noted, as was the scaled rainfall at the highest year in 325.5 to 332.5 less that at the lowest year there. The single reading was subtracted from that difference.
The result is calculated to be -1.10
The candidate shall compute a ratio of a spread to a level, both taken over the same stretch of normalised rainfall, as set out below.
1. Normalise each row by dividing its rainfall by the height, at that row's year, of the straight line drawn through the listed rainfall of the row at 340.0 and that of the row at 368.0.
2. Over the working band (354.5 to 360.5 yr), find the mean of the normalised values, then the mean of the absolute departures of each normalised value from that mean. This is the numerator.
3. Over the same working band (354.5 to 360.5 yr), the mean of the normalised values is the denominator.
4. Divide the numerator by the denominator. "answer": 0.054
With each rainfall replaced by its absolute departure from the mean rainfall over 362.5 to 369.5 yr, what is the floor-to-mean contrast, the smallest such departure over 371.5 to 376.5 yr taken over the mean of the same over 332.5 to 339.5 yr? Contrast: 0.01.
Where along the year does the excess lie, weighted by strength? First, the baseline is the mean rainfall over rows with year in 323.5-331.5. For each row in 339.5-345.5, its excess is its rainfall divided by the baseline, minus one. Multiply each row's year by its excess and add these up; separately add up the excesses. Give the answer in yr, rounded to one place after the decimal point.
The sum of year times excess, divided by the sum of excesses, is 342.9 yr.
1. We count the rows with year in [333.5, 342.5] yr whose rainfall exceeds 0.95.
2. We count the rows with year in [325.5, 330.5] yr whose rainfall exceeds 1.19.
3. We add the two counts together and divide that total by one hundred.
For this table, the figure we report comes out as 0.14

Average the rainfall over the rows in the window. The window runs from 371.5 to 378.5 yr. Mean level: 1.02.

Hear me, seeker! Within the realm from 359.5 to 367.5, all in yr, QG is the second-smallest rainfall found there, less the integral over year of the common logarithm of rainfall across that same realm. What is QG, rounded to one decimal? 1.3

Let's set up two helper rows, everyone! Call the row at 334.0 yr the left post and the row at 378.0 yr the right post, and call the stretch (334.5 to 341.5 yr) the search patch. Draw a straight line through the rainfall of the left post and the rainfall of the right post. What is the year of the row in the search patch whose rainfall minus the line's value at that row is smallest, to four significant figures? 341.0 yr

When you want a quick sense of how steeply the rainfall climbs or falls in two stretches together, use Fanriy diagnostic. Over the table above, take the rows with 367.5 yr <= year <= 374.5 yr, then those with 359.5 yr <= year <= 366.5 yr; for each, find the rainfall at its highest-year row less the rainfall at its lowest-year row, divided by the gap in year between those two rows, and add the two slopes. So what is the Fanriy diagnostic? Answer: 0.02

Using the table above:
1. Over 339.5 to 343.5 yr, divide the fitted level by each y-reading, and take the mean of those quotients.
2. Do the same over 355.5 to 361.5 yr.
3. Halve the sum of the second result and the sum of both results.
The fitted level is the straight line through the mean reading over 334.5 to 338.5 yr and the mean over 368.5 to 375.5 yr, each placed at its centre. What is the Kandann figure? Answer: 1.70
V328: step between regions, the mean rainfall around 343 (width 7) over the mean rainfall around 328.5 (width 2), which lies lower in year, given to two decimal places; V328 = 0.68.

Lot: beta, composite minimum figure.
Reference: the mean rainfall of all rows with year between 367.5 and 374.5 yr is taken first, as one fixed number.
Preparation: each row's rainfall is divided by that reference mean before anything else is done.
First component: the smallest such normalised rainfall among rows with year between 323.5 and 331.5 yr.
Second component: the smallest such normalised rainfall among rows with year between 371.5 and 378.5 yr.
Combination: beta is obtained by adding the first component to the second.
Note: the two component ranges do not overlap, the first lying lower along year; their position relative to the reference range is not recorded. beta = 3.0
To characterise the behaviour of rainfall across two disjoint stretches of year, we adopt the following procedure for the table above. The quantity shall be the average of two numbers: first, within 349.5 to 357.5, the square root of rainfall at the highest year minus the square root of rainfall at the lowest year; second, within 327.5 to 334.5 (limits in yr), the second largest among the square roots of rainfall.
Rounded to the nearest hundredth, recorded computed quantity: 0.64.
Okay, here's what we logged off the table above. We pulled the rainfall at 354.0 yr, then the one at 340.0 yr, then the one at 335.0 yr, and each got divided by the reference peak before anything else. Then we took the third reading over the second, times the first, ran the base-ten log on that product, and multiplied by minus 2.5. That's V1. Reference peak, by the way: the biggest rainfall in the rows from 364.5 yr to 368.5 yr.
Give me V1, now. -0.21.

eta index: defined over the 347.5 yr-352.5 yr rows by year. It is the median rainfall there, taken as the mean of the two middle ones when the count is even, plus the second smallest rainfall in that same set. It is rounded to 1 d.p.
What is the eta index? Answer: 1.9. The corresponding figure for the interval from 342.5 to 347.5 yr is 2.0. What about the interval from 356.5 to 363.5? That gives 1.9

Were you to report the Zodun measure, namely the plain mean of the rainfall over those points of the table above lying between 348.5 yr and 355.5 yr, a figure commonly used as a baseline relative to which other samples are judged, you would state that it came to 0.94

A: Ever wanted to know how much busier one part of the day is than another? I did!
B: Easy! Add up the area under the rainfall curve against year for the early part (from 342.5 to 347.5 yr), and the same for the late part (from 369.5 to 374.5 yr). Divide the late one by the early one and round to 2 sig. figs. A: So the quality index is 0.81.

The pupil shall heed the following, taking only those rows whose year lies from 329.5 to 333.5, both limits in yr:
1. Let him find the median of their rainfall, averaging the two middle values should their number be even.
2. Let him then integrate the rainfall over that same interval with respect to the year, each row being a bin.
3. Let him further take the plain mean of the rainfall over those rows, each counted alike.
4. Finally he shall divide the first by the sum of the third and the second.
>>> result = 0.196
